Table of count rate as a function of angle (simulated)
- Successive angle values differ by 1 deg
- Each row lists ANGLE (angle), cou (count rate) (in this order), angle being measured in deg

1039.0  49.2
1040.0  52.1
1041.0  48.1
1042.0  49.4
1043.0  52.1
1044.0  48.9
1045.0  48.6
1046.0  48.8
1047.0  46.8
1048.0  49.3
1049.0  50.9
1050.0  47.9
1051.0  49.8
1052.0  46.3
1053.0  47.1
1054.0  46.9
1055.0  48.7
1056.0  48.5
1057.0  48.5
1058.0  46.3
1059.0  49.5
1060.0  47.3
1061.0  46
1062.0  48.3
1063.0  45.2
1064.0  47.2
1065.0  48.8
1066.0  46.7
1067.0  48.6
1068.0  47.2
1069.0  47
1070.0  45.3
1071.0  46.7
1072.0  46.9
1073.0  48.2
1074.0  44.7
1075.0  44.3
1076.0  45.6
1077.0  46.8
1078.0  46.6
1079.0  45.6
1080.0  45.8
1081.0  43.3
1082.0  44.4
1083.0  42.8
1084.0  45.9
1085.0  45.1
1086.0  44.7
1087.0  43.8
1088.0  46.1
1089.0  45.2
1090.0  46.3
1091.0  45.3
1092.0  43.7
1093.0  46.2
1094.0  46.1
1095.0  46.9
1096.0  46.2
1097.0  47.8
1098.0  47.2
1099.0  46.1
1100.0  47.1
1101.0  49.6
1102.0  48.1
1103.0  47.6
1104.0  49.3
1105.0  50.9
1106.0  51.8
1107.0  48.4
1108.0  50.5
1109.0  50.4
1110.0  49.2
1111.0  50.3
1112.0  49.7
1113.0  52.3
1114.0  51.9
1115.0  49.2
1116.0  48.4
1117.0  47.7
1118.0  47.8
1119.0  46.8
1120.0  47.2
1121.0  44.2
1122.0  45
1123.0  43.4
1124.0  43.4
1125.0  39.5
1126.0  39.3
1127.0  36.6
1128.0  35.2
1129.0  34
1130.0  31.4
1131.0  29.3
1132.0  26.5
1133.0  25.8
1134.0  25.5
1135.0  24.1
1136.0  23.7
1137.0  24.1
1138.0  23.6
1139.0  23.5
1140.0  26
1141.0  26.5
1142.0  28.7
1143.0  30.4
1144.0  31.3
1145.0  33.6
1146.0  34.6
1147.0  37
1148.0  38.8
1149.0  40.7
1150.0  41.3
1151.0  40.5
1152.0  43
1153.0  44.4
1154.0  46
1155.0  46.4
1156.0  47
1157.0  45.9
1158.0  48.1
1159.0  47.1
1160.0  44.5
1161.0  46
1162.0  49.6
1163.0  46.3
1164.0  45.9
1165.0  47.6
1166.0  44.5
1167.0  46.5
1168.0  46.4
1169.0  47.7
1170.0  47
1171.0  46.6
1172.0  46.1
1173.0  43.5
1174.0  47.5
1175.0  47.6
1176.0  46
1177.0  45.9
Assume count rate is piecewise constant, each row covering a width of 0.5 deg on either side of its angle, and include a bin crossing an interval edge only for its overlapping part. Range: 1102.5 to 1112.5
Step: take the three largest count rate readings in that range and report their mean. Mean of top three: 51.1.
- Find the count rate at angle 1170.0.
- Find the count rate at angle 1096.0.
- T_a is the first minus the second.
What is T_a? 1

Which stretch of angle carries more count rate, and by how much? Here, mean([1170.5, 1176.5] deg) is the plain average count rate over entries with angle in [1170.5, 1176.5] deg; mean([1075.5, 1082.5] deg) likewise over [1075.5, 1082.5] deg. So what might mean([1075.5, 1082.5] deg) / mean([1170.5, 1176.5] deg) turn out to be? 0.98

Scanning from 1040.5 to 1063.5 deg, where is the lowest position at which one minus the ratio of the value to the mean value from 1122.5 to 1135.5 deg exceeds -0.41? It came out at 1047.0 deg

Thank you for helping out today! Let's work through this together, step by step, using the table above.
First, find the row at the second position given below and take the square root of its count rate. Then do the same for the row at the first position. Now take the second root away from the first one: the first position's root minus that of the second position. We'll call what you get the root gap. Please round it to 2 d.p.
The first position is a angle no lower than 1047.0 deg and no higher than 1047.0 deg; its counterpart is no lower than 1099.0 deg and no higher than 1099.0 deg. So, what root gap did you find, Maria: 0.05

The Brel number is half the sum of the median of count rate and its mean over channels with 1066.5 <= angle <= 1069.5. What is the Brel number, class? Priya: 47.4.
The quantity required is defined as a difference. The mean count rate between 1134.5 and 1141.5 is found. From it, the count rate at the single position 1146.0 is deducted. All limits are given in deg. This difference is -10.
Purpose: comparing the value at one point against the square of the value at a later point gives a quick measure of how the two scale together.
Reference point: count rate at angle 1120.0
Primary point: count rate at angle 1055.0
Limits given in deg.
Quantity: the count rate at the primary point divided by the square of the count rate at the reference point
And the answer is 0.022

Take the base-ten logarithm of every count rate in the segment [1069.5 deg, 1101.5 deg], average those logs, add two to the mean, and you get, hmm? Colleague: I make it 3.661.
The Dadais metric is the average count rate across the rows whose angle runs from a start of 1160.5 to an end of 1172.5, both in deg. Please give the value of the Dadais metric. 46.7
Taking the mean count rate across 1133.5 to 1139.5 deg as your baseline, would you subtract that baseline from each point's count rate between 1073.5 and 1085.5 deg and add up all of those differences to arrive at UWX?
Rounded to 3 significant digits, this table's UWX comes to 252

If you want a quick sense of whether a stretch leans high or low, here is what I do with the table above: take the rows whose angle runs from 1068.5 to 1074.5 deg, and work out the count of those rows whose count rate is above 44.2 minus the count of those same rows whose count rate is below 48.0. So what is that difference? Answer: 1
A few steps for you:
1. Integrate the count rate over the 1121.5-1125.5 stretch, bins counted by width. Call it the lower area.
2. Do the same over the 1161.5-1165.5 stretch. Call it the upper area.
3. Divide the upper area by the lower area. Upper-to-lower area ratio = 1.11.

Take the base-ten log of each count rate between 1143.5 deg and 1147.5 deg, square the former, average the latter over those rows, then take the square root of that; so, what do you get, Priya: 1.53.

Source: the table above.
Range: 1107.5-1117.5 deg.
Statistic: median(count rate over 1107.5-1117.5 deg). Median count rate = 50.0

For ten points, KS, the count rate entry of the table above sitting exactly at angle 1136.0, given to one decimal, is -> 23.7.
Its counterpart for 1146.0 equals 34.6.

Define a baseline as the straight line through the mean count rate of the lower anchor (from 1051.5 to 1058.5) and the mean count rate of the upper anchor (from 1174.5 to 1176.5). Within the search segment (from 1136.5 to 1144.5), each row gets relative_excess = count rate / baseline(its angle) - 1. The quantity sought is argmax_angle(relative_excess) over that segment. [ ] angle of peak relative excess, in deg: 1144.0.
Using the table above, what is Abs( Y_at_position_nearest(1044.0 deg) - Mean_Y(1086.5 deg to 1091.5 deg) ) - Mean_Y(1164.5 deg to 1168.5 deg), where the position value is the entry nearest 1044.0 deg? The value -42.7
